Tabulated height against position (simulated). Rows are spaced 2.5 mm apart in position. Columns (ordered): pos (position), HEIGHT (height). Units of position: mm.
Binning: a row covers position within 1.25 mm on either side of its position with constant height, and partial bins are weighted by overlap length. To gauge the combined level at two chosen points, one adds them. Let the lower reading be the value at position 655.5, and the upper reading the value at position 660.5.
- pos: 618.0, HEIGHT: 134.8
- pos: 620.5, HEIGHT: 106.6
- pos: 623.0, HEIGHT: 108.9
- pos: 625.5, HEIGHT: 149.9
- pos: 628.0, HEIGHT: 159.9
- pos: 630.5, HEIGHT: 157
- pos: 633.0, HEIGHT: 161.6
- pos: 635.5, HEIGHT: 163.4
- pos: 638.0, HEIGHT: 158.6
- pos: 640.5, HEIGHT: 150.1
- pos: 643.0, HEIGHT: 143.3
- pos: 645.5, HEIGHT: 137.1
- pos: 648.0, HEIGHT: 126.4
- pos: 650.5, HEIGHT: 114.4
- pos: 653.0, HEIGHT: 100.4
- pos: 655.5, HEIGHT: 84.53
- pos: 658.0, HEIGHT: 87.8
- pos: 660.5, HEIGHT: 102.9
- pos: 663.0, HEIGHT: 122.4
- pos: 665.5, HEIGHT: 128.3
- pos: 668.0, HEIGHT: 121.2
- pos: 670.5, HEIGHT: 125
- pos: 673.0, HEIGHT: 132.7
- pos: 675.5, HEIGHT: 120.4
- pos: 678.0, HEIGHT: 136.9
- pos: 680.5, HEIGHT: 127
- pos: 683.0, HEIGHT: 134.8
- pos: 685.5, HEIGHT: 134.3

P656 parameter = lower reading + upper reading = 187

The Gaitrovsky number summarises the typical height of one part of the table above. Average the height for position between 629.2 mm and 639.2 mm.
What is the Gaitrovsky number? 160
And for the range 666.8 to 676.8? 125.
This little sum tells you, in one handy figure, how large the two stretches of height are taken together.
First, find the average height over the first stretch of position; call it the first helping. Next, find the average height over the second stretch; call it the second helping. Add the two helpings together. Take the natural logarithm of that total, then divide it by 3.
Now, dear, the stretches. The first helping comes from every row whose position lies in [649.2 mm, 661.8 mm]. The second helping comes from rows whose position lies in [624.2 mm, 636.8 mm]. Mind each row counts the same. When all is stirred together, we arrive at 1.849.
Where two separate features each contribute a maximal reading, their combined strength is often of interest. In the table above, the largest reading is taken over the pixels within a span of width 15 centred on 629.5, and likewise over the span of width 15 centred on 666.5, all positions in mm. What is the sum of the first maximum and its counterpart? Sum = 296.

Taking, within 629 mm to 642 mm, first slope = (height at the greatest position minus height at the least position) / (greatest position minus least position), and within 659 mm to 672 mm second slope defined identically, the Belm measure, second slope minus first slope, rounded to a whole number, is 3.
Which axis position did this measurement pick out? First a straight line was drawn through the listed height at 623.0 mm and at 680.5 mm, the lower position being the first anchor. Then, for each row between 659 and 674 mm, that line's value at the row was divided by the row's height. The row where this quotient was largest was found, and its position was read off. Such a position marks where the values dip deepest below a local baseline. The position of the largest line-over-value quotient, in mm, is 660.5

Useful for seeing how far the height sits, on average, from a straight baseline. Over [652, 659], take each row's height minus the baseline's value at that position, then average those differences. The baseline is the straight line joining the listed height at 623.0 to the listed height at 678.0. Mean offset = -35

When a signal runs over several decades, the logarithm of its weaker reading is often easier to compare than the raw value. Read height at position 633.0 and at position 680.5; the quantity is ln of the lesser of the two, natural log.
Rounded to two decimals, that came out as 4.84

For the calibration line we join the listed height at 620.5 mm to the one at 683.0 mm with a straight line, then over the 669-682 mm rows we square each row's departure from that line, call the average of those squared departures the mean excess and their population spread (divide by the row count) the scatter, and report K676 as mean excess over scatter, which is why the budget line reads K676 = 1.0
